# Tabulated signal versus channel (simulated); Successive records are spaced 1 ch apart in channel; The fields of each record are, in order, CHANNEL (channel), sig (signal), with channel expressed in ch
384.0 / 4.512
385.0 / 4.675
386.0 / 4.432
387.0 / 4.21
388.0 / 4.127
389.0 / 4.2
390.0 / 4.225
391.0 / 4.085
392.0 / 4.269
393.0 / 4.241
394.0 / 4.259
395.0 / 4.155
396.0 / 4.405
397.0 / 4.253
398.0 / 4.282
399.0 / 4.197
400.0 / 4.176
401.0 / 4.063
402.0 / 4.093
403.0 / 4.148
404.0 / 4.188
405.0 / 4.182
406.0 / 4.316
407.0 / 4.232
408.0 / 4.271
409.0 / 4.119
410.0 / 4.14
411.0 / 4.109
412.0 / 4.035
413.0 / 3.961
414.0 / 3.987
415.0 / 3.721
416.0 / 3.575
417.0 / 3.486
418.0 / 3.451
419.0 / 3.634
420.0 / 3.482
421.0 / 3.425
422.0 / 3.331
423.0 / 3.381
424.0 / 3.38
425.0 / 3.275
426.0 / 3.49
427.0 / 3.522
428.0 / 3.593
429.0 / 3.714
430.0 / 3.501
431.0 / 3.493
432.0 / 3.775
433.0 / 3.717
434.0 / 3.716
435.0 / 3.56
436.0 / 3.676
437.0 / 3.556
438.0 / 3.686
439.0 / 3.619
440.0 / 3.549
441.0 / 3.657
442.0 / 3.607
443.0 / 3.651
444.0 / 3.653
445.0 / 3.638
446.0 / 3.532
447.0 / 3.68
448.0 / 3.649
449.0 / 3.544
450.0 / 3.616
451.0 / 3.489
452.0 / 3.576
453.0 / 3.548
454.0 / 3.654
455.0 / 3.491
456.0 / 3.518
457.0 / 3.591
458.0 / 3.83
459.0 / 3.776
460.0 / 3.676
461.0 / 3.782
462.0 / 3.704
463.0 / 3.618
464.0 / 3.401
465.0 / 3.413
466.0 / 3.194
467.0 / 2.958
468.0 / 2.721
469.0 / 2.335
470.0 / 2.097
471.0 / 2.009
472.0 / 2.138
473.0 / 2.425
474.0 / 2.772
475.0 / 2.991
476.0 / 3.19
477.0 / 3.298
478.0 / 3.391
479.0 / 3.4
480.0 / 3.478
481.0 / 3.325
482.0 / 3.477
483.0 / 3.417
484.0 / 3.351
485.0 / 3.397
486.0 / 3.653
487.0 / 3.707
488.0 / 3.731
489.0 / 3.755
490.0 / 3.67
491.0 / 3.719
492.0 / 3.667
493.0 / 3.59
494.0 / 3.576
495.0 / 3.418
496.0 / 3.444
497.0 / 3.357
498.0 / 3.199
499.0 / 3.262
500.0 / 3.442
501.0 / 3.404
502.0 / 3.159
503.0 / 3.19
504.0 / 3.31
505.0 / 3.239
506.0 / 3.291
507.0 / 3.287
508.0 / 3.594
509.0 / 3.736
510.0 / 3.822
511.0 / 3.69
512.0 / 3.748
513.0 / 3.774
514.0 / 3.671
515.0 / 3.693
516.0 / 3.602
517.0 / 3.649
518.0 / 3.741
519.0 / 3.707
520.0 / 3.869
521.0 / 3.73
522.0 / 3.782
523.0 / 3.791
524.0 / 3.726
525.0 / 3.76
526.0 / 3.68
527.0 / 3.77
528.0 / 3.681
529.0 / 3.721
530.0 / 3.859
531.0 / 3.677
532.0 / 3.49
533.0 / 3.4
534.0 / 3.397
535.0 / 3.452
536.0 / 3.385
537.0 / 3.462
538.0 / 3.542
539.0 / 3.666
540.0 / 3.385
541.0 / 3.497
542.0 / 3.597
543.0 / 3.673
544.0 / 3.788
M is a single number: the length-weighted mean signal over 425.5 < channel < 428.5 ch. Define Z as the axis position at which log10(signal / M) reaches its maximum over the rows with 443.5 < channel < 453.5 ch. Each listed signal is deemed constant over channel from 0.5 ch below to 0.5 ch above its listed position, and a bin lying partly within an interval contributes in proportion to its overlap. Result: 447.0 ch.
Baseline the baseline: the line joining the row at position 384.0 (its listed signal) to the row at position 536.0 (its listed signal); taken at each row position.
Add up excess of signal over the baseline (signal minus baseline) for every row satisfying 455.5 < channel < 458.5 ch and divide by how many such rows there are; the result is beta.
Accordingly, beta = -0.3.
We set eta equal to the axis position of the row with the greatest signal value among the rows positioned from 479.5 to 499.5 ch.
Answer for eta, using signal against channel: 489.0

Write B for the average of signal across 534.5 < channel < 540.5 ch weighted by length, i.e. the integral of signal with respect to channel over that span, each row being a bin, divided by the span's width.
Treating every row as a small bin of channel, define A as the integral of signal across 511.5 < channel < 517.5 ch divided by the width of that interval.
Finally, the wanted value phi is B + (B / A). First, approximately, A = 3.69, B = 3.48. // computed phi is 4.43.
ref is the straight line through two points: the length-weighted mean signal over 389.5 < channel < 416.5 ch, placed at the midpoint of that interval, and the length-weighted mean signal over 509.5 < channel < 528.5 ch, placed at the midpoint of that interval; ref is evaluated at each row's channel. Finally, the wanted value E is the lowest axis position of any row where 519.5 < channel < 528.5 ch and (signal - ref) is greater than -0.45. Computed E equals 520.0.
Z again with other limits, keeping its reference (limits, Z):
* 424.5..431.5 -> 429.0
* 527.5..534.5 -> 530.0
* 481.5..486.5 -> 486.0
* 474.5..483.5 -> 480.0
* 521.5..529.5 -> 523.0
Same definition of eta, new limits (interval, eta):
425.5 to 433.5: 432.0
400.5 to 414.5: 406.0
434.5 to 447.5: 438.0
